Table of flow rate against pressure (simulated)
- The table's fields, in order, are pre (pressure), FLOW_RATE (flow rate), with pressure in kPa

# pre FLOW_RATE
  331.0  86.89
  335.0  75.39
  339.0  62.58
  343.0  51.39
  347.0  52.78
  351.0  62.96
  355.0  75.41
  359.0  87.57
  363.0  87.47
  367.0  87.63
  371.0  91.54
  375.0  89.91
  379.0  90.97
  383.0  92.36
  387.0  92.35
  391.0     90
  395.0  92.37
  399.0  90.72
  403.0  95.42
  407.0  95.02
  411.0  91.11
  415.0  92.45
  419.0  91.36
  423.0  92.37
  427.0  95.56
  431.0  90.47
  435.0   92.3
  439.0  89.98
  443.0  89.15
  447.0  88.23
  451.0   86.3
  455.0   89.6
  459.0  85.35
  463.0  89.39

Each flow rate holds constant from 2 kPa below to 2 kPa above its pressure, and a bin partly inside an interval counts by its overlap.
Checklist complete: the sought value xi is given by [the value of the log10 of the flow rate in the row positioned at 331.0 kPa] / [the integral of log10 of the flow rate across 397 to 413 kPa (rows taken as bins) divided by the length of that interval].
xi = 0.98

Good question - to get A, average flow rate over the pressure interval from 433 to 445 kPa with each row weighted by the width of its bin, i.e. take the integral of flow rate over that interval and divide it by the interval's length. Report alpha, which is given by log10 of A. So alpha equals 1.957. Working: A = 90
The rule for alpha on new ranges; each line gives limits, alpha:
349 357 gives 1.840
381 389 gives 1.965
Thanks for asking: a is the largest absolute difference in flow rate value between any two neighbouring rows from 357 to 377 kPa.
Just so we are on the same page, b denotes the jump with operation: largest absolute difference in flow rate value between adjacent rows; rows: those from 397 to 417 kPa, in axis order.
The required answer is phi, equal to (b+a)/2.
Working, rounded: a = 3.9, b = 5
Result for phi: 4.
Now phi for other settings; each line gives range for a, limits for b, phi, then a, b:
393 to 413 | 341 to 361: 9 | 4.7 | 12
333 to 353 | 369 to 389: 7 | 12.8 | 2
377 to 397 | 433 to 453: 2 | 2.4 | 2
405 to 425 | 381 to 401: 3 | 3.9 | 2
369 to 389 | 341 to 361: 7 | 1.6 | 12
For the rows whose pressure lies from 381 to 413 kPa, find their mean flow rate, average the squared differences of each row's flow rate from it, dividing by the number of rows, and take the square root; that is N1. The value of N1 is 1.8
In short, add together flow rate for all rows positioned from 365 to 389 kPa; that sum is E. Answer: 545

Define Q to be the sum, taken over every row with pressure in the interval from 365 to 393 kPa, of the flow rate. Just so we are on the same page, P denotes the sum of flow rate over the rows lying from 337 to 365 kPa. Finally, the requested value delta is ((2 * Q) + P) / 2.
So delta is 875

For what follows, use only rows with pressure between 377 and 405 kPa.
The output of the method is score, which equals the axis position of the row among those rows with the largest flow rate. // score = 403.0 kPa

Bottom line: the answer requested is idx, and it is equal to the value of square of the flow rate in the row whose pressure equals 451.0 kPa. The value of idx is 7448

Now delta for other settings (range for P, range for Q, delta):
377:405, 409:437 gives 968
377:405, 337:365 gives 802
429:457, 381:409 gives 961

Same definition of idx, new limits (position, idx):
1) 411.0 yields 8301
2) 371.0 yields 8380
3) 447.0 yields 7785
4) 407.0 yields 9029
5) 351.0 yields 3964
